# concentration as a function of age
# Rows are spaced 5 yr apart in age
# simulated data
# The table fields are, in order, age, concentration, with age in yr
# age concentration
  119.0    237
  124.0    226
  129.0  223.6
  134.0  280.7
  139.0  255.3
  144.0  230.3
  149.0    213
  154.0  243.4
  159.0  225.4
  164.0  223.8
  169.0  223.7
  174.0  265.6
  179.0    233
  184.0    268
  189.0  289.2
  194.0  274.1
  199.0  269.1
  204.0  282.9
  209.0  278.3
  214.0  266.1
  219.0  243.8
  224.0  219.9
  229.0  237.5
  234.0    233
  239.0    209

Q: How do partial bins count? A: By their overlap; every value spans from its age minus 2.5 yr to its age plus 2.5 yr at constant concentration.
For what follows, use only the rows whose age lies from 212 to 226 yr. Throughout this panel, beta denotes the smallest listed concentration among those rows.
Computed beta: 219.9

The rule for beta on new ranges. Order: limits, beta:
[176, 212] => 233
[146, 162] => 213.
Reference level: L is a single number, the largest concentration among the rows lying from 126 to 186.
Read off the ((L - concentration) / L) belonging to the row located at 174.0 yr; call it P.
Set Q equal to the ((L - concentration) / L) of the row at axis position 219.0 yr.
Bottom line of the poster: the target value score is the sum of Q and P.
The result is 0.19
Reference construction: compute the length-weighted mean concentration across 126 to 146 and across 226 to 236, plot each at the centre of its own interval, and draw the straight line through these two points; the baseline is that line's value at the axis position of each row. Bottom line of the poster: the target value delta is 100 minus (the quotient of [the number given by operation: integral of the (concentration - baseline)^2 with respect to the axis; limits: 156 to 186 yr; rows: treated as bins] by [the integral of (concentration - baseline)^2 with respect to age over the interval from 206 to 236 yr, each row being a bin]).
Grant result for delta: 99.2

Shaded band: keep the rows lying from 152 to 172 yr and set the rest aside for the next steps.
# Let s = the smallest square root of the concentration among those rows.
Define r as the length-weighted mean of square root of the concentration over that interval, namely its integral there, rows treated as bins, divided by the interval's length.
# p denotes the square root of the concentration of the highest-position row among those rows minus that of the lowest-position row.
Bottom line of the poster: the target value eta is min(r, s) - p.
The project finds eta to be 15.6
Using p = -0.6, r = 15.2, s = 15.0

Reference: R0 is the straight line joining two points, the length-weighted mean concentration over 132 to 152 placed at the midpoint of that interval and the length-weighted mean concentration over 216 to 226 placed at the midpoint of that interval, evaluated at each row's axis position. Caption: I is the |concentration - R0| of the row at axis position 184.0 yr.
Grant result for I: 29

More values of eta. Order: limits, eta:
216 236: 15.2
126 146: 14.7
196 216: 16.4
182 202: 16.3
